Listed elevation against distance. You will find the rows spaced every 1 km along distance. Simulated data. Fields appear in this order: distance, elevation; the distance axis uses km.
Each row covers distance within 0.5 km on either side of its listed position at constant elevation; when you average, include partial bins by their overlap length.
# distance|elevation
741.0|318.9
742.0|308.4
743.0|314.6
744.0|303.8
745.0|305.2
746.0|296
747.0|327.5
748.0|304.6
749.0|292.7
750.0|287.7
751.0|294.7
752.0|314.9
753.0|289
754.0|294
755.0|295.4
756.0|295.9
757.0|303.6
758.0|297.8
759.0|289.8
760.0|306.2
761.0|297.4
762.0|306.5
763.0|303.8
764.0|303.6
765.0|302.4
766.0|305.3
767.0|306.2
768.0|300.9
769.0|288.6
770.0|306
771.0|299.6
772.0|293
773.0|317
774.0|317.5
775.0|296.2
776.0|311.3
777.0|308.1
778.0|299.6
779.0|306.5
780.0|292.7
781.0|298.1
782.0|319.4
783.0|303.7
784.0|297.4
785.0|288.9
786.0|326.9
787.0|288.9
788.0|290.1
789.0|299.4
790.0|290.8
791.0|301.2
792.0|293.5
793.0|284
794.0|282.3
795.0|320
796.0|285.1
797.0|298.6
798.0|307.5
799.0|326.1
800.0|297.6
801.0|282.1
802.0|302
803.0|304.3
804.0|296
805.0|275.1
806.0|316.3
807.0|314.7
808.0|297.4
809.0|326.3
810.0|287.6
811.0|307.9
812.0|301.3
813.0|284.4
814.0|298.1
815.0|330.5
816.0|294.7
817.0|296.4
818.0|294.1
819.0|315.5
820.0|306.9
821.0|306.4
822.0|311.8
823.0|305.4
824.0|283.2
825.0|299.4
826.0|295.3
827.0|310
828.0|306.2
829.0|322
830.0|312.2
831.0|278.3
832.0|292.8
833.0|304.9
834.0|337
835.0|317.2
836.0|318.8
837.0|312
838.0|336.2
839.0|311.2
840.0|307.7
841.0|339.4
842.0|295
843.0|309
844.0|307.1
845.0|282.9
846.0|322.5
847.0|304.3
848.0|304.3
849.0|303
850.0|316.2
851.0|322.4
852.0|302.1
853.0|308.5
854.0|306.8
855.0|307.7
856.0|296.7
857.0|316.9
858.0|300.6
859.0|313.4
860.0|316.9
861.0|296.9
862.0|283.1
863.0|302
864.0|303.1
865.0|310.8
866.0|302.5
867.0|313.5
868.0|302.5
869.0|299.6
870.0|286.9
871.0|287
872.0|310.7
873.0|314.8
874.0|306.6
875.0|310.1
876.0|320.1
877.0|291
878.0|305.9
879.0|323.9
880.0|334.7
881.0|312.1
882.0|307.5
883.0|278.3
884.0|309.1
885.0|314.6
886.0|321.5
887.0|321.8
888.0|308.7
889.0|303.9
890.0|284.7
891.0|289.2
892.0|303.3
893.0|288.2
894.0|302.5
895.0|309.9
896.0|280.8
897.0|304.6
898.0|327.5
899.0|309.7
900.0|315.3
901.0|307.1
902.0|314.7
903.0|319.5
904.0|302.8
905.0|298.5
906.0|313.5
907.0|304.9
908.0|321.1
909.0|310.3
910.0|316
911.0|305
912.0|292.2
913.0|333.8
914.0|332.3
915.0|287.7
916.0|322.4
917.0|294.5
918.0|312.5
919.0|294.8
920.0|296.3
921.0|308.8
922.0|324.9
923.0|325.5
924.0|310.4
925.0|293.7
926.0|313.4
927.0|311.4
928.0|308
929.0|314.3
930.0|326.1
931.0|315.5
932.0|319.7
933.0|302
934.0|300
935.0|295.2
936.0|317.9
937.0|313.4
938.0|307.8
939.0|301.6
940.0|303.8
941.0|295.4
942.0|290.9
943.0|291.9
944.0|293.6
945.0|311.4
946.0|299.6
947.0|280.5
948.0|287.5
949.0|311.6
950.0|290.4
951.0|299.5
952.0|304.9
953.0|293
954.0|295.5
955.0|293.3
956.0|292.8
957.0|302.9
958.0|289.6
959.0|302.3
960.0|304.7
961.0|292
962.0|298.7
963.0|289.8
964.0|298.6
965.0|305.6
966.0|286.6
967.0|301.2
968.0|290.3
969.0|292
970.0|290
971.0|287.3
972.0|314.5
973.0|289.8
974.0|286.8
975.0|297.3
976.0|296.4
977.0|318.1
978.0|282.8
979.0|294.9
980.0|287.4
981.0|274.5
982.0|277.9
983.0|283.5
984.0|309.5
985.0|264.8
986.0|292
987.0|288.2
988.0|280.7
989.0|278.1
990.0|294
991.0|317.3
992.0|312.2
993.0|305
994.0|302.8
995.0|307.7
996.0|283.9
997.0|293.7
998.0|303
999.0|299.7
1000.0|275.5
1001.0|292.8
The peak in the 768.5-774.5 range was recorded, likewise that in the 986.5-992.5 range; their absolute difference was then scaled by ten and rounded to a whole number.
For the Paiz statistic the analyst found 2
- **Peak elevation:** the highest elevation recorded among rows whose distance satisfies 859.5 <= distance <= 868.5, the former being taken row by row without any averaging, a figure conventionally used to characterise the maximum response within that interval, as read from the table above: 316.9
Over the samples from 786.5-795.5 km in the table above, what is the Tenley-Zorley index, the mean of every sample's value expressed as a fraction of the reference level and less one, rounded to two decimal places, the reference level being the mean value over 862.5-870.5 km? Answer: -0.03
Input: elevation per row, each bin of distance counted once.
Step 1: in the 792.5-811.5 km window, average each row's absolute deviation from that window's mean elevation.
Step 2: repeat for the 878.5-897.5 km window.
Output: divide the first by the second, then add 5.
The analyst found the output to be 6.08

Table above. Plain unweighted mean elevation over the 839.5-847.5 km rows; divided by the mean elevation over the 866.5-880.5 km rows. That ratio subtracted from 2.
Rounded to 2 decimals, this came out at 1.00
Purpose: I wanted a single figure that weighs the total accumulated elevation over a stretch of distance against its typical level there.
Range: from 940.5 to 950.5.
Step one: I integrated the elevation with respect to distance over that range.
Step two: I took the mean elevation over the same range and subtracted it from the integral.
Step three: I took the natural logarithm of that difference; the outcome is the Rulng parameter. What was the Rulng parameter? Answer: 7.89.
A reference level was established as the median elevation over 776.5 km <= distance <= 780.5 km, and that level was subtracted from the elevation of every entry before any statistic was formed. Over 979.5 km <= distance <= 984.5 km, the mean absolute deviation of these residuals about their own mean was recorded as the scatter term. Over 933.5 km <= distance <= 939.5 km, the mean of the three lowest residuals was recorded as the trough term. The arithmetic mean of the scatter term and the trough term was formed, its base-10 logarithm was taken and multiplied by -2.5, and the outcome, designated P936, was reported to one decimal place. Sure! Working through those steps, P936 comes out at -1.1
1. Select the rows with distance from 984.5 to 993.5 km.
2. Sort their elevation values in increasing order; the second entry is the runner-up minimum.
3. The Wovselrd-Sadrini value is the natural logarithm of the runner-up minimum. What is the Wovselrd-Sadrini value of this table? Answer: 5.63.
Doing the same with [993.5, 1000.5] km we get 5.65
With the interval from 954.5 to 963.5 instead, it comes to 5.67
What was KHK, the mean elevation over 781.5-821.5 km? 301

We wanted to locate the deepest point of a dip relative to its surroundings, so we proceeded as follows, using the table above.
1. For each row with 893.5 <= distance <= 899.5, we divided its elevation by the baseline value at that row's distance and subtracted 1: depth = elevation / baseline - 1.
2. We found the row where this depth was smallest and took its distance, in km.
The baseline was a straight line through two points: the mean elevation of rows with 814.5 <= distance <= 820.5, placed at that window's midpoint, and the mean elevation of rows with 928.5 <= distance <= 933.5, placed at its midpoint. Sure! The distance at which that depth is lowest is 896.0 km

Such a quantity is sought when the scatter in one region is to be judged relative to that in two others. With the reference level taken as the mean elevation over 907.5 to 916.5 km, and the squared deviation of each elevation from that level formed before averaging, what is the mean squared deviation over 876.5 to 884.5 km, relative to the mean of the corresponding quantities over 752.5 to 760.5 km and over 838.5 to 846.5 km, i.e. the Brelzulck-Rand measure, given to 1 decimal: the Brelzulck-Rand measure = 1.0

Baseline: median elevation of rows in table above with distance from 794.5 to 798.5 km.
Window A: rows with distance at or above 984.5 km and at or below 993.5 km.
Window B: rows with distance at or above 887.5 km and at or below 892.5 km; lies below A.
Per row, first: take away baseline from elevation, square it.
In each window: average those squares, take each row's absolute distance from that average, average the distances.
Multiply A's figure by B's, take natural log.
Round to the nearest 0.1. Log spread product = 10.6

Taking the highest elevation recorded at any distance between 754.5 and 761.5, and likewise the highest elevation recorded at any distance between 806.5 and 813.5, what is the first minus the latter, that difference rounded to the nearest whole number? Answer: -20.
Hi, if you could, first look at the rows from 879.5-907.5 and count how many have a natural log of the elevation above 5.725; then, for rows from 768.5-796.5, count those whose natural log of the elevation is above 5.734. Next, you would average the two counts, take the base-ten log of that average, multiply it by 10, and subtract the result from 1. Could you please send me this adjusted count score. -9.4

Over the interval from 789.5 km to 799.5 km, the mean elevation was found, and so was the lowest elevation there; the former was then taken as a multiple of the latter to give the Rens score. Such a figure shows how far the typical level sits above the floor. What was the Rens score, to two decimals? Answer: 1.06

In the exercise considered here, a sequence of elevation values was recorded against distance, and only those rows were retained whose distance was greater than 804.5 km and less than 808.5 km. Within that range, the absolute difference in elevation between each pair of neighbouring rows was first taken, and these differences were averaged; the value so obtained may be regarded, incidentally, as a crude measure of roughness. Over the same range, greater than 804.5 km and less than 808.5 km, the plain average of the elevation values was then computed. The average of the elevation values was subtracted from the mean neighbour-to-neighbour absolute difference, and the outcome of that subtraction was -281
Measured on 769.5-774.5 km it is -297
